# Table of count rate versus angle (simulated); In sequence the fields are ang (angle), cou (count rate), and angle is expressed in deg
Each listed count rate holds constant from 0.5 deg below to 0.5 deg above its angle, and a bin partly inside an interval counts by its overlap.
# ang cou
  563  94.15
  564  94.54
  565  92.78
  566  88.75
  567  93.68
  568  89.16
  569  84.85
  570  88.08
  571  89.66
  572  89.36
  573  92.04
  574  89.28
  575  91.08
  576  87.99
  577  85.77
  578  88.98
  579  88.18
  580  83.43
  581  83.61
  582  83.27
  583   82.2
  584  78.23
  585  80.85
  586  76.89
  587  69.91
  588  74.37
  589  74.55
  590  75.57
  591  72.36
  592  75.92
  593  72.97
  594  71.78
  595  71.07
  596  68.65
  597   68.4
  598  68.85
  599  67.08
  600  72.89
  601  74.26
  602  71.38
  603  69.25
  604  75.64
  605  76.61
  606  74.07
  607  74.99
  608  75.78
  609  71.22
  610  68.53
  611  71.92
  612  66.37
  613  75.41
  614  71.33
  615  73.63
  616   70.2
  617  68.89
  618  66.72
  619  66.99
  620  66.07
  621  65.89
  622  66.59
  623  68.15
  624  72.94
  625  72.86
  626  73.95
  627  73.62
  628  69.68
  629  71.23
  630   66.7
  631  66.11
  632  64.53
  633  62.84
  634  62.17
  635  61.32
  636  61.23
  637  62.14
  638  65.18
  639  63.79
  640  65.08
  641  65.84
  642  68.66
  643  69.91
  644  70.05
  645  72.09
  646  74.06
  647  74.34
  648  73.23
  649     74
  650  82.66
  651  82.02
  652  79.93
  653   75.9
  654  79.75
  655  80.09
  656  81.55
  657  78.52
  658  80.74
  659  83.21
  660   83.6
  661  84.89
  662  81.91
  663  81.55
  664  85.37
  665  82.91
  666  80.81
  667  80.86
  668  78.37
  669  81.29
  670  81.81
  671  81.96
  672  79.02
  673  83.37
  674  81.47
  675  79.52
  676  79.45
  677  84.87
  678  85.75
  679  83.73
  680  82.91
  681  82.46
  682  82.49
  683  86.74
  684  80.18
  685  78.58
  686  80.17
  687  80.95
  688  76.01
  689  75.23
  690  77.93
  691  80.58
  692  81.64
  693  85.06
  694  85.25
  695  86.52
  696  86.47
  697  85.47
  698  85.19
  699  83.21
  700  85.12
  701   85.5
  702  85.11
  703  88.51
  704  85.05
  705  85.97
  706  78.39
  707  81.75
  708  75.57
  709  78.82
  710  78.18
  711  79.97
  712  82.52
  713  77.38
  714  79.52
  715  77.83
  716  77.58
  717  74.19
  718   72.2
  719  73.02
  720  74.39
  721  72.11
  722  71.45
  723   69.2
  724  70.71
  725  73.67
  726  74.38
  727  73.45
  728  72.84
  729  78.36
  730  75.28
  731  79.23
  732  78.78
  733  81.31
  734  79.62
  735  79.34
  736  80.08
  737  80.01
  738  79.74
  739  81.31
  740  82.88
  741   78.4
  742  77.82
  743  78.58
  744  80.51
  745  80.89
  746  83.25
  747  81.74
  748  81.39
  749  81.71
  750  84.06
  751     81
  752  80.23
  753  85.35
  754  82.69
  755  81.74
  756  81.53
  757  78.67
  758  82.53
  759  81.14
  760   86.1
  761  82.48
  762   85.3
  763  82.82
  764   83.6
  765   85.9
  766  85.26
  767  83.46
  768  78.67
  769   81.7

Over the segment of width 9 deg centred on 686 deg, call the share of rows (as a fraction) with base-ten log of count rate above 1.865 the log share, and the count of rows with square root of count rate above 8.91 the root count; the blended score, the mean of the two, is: 3.0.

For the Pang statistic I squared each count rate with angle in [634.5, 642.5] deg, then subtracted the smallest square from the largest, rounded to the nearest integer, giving 965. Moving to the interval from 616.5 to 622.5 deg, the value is 404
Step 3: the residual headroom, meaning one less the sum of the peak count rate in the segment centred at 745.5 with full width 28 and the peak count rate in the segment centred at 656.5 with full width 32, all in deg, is -170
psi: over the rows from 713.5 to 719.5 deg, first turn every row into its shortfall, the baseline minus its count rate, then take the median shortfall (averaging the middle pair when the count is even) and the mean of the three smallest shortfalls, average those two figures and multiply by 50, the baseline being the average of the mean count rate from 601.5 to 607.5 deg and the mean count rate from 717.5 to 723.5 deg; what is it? -212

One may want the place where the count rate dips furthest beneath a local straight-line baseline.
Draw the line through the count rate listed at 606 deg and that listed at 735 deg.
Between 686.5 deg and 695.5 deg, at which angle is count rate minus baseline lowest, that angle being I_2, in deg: 689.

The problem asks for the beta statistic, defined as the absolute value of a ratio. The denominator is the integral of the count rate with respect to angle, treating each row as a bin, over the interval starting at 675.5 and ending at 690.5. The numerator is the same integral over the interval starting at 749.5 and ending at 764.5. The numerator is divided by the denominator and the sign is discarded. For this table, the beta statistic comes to 1.02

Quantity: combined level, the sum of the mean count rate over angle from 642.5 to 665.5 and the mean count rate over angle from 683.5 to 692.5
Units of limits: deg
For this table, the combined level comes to 157.8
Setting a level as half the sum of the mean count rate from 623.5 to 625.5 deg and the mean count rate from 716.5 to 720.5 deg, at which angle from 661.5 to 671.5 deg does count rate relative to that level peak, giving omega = 664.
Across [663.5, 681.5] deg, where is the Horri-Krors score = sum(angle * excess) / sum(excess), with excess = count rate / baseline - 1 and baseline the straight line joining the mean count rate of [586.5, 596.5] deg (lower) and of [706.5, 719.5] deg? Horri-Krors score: 672.7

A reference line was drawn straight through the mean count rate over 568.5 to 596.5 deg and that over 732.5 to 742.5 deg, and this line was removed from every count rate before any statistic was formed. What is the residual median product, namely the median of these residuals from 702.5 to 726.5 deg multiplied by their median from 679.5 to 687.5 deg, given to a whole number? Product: -4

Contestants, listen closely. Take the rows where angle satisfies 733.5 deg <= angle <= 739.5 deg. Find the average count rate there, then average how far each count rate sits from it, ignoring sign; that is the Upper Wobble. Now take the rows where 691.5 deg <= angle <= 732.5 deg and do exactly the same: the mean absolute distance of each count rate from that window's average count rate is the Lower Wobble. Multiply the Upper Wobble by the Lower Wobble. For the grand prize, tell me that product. 2.1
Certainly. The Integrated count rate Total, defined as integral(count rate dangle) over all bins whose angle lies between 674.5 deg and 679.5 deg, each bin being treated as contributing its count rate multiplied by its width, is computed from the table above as 413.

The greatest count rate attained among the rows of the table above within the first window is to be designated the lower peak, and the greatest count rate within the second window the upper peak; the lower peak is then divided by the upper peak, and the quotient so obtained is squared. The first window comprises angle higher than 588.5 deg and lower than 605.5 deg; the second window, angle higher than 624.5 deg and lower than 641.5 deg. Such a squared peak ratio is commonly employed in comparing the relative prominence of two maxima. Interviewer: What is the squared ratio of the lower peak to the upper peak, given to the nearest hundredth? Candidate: 1.07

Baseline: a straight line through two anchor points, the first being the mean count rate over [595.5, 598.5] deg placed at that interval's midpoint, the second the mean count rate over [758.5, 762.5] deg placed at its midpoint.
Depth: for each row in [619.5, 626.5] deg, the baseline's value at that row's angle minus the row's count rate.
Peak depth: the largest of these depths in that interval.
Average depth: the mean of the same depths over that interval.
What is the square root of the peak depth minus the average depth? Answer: 1.85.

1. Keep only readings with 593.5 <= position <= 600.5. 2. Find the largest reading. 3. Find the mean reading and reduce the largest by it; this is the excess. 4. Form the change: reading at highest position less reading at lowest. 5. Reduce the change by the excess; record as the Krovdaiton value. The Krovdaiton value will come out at -2.0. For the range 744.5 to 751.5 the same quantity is -1.9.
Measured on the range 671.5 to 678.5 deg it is 2.9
